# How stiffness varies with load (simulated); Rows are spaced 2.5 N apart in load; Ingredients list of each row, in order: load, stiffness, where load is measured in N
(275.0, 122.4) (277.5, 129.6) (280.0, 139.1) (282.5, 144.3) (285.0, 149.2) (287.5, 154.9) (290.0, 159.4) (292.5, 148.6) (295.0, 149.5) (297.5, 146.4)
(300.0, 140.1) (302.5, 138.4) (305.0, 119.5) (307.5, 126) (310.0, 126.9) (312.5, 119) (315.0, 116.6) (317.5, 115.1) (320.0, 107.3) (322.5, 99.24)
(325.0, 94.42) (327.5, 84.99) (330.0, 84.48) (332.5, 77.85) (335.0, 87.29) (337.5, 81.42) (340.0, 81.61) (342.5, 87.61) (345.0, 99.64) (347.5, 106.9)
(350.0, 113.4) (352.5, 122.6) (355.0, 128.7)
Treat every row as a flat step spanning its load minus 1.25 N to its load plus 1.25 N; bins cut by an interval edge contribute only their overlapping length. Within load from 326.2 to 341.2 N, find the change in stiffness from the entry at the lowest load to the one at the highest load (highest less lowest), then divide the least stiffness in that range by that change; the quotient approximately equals -23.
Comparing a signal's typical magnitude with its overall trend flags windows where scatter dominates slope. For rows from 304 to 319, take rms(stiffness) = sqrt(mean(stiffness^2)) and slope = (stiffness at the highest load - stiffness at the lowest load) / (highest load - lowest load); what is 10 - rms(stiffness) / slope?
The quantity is 353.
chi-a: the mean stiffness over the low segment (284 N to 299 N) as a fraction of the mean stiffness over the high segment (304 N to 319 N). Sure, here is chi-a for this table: 1.26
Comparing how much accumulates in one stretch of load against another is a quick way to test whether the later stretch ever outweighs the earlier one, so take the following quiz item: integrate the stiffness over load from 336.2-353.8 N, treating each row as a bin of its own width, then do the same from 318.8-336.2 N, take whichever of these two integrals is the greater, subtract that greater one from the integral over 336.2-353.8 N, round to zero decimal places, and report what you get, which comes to 0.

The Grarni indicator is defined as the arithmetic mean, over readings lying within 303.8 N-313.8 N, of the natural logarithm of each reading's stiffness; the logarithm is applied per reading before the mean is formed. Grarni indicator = 4.8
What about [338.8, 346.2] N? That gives 4.5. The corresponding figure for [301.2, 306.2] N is 4.9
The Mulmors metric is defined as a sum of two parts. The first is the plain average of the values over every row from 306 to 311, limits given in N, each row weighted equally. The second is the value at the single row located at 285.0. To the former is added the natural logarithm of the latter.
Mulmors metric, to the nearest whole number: 131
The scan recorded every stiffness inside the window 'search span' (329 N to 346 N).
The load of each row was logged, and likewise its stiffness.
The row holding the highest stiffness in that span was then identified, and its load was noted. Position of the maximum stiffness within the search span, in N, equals 345.0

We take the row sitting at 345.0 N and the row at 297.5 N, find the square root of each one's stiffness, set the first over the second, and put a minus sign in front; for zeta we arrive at -0.82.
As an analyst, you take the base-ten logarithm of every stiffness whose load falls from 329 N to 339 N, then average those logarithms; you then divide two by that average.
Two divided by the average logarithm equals 1.04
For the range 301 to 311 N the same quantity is 0.95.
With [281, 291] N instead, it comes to 0.92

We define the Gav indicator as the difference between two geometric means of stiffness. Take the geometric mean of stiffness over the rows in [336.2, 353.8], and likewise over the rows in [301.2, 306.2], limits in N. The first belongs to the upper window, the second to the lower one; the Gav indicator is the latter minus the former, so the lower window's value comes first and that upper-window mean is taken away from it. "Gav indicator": 31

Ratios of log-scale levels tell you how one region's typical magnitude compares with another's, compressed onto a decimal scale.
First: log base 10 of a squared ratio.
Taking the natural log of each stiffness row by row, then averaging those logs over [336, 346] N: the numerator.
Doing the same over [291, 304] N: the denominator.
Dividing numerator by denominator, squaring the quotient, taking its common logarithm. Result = -0.093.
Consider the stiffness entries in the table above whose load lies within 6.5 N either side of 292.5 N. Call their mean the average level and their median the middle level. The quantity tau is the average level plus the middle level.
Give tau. 301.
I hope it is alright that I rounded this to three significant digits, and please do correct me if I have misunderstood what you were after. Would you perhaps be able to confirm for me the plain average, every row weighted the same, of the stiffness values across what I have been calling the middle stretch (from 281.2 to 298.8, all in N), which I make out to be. 150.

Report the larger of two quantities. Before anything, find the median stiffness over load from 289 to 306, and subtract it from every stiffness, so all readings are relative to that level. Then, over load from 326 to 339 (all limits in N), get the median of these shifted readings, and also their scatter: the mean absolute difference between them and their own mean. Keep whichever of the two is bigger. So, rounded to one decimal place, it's 2.9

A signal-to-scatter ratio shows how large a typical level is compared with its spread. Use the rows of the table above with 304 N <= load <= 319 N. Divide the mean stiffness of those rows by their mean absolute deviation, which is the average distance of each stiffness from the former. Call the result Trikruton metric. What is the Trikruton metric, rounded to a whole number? 30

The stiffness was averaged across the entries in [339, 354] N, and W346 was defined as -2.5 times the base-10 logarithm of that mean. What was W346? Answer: -5.0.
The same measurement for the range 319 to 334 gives -4.9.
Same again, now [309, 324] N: -5.1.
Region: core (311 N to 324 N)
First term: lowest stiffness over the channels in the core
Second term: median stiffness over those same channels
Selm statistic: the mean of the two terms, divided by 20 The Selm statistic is 5.4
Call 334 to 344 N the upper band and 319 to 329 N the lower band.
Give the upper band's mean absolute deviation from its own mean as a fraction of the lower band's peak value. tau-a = 0.03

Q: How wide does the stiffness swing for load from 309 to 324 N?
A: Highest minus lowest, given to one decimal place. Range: 27.7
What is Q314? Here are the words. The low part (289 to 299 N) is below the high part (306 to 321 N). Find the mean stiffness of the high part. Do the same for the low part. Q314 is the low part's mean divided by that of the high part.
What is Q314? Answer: 1.27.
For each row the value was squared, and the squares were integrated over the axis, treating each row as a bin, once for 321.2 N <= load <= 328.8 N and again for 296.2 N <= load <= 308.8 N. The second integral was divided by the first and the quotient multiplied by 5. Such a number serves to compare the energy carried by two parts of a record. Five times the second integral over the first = 17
